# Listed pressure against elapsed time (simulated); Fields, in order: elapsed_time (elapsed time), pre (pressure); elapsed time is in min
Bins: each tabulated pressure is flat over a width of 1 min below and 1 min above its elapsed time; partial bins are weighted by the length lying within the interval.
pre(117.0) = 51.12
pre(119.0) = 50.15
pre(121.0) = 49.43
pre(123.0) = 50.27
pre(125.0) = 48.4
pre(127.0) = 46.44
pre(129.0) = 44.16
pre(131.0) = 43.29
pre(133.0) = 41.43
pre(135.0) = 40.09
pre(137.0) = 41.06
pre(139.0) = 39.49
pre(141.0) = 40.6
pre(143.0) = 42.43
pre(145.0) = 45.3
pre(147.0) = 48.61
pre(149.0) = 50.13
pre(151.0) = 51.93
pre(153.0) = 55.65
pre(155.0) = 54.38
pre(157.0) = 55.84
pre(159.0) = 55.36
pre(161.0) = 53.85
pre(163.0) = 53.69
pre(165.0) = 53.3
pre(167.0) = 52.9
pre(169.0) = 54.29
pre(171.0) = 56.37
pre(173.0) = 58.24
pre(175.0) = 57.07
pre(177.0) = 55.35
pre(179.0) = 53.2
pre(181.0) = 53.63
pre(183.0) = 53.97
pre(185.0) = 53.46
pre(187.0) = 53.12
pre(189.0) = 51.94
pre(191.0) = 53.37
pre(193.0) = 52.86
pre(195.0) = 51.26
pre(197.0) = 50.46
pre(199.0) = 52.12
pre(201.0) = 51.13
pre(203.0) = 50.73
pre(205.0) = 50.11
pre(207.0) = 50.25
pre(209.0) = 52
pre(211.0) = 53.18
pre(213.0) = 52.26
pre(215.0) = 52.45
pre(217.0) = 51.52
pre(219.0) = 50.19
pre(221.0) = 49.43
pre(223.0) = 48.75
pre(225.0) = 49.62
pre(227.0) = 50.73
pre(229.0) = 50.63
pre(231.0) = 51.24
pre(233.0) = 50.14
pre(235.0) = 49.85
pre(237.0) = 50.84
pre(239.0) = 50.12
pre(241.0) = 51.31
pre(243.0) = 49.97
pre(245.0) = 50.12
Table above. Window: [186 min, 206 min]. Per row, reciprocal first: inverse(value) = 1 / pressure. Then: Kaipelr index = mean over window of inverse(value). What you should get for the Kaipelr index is 0.0193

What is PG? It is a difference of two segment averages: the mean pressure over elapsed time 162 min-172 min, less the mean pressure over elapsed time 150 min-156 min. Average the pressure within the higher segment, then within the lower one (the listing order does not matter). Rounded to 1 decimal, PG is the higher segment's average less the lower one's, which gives 0.1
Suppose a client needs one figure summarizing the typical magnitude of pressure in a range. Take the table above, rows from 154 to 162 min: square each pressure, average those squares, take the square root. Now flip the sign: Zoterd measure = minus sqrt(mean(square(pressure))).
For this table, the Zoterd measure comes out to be -54.9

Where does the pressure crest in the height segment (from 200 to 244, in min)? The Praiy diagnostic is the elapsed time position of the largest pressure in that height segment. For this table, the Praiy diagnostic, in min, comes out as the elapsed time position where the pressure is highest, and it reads 211.0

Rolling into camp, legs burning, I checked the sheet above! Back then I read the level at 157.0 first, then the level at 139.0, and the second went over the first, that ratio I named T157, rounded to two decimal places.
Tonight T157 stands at 0.71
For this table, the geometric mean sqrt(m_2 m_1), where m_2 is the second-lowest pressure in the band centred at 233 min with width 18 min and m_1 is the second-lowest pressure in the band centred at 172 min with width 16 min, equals 51.5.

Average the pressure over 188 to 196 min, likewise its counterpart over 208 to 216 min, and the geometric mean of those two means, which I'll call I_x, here 52.4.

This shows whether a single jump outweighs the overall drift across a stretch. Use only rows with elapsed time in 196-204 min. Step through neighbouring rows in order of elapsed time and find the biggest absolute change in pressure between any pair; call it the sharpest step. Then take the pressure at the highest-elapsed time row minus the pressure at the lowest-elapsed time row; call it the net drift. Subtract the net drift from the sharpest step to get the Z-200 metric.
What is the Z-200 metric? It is 1.4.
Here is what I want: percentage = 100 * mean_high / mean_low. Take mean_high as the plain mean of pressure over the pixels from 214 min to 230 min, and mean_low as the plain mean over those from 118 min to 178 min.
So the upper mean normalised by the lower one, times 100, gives 101.5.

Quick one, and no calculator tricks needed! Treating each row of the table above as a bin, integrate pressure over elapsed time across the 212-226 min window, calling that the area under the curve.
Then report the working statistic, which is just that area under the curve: 708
